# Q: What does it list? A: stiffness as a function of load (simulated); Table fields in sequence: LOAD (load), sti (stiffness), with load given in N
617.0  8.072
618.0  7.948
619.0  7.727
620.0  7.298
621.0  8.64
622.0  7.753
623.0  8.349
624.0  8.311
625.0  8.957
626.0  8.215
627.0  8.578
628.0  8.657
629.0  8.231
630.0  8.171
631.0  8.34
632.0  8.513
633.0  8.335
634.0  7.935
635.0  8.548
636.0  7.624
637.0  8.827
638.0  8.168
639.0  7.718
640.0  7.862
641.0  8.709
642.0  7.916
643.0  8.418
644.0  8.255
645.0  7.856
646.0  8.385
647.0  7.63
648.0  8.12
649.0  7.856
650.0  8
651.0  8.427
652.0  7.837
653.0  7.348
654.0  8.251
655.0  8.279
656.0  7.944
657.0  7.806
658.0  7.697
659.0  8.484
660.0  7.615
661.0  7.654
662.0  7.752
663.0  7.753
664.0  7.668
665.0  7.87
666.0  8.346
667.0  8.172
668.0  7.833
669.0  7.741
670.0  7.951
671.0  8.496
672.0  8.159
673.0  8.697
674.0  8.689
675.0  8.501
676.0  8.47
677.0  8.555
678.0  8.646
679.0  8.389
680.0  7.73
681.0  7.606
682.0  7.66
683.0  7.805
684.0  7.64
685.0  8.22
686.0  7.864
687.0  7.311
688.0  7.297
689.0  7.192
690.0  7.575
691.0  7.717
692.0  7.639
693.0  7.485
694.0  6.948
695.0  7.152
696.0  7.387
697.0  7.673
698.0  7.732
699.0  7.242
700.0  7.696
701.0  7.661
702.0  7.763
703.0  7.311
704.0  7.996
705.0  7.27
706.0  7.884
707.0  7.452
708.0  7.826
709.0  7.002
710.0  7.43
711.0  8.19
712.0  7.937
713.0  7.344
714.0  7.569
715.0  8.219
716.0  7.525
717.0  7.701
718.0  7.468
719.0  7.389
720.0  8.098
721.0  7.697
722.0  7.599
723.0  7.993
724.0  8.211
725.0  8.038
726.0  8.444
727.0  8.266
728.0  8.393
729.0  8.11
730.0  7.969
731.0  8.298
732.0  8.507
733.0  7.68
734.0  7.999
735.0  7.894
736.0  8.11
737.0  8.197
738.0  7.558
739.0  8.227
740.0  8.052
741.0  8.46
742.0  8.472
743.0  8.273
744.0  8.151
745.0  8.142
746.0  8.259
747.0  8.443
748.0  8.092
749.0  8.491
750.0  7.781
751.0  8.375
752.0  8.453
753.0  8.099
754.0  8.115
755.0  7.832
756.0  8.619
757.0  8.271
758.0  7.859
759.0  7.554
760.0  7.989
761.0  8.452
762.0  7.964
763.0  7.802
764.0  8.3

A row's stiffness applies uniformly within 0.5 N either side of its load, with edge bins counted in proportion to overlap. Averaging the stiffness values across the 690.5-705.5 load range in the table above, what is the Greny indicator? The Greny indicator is 7.51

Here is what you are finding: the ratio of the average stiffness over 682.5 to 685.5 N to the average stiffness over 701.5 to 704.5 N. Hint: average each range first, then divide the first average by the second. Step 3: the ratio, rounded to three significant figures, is 1.03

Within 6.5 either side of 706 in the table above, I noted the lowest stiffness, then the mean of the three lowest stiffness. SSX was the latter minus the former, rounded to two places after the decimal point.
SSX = 0.19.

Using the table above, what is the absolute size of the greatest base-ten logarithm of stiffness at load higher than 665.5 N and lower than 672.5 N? 0.929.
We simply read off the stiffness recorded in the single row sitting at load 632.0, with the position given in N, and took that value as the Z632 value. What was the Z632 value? 8.513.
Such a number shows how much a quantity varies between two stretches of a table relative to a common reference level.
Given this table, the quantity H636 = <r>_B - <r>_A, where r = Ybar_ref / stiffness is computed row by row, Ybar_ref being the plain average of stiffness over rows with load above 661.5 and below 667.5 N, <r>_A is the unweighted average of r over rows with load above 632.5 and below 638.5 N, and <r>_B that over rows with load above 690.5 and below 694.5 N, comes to 0.10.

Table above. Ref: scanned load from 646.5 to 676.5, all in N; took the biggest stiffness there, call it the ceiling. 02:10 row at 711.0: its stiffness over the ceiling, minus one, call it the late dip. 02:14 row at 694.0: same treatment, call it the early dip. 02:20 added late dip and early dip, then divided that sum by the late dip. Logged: 4.4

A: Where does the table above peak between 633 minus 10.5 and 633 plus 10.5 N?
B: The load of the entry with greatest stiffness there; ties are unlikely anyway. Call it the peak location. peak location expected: 625.0 N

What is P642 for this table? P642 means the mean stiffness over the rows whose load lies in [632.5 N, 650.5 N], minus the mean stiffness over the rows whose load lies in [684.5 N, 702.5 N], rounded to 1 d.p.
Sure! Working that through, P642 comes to 0.6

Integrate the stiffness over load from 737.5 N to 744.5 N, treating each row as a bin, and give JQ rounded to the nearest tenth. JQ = 57.2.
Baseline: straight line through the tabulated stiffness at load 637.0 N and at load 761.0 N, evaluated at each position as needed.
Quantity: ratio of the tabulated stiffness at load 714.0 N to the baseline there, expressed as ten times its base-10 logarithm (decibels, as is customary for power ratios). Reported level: -0.55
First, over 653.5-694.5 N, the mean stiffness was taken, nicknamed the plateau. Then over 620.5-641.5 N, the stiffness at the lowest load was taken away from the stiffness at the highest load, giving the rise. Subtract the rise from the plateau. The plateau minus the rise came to 7.9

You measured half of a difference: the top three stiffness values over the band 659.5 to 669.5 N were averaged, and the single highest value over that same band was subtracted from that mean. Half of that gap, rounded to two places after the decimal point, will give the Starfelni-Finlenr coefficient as -0.11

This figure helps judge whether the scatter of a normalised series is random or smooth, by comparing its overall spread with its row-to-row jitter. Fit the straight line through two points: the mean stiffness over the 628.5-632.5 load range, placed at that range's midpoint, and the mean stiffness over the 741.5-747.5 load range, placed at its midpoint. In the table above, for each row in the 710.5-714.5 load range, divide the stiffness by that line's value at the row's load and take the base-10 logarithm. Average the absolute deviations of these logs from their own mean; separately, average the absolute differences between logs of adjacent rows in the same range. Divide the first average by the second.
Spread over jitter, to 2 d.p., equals 0.84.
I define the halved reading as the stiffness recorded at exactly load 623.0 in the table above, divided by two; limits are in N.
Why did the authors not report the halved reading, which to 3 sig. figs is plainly 4.17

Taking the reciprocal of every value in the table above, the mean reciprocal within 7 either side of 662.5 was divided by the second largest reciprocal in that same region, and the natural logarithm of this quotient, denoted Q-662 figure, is -0.028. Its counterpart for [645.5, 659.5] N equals -0.046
